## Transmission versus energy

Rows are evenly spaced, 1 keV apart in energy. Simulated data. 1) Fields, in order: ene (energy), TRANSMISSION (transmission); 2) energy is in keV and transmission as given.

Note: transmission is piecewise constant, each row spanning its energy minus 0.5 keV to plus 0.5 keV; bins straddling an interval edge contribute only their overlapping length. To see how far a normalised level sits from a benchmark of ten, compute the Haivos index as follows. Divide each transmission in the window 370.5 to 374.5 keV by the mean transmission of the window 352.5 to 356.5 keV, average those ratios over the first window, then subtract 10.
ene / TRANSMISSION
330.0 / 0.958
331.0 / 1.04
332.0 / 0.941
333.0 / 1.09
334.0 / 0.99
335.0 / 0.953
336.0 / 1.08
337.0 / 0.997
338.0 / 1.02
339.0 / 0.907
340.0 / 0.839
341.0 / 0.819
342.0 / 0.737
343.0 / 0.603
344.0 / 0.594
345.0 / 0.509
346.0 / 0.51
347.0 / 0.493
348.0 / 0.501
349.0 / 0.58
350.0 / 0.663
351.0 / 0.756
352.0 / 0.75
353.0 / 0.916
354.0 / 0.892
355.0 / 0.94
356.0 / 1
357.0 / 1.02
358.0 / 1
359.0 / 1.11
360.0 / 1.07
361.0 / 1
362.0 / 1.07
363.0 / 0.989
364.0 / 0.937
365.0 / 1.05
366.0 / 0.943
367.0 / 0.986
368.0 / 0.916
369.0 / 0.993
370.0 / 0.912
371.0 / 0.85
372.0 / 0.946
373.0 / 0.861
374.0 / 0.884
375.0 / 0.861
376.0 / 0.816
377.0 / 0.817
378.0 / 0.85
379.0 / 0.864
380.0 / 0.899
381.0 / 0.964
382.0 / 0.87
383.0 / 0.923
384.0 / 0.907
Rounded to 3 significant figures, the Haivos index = -9.06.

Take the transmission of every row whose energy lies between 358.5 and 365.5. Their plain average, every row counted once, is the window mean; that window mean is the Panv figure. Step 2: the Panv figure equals 1.03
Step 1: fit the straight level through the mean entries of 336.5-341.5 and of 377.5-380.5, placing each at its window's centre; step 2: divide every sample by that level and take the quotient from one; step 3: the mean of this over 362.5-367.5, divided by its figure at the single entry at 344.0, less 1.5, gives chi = -1.8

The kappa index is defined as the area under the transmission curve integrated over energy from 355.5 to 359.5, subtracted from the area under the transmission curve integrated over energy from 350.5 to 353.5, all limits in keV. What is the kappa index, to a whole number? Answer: -2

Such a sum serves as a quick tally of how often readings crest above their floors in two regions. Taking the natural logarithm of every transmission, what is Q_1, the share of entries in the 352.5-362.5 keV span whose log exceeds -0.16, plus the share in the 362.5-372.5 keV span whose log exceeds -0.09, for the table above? 1.8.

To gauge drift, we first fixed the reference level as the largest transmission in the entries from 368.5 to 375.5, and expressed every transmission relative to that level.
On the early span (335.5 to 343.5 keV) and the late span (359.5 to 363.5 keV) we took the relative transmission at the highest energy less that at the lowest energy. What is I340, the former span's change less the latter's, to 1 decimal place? -0.4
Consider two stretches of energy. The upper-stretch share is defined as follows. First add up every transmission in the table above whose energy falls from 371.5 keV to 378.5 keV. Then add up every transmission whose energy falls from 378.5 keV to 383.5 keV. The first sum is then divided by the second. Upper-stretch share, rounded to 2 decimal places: 1.34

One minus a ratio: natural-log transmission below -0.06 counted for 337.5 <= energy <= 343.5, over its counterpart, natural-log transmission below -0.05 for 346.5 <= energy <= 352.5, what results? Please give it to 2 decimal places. 0.17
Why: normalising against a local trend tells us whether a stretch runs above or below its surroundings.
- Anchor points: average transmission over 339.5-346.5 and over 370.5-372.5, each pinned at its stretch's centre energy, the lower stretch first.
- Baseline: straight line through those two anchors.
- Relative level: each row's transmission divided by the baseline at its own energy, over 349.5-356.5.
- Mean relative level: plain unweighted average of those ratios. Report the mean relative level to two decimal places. 1.14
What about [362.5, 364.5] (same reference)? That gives 1.16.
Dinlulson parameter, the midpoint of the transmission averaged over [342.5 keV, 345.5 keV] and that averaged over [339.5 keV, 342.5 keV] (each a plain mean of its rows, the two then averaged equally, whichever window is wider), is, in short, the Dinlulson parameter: 0.68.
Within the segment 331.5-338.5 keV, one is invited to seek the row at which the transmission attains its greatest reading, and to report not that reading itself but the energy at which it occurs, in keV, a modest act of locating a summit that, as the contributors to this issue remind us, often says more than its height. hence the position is 333.0 keV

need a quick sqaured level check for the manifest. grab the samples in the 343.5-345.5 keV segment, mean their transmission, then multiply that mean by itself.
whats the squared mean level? 0.30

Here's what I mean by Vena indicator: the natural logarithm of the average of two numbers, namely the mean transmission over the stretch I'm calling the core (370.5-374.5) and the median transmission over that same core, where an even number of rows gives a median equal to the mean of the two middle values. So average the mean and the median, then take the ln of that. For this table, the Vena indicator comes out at -0.13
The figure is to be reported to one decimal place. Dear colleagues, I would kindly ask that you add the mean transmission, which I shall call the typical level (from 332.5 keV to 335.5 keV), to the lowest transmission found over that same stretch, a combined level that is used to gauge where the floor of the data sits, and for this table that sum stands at 2.0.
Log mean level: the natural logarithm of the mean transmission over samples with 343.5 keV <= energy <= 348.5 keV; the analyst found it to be -0.65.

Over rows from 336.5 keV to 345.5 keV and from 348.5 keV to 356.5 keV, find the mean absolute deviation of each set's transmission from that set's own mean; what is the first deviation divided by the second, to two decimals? 1.21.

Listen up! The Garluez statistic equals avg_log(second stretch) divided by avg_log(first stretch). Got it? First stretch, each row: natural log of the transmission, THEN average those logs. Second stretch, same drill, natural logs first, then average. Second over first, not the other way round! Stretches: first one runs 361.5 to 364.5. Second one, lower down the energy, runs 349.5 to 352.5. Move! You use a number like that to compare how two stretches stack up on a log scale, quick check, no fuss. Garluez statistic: 115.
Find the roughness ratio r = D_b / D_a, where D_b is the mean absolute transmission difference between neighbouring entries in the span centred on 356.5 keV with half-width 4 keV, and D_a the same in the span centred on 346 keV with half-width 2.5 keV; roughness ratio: 1.7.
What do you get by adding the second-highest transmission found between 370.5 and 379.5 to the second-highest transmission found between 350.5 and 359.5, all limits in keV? 1.90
